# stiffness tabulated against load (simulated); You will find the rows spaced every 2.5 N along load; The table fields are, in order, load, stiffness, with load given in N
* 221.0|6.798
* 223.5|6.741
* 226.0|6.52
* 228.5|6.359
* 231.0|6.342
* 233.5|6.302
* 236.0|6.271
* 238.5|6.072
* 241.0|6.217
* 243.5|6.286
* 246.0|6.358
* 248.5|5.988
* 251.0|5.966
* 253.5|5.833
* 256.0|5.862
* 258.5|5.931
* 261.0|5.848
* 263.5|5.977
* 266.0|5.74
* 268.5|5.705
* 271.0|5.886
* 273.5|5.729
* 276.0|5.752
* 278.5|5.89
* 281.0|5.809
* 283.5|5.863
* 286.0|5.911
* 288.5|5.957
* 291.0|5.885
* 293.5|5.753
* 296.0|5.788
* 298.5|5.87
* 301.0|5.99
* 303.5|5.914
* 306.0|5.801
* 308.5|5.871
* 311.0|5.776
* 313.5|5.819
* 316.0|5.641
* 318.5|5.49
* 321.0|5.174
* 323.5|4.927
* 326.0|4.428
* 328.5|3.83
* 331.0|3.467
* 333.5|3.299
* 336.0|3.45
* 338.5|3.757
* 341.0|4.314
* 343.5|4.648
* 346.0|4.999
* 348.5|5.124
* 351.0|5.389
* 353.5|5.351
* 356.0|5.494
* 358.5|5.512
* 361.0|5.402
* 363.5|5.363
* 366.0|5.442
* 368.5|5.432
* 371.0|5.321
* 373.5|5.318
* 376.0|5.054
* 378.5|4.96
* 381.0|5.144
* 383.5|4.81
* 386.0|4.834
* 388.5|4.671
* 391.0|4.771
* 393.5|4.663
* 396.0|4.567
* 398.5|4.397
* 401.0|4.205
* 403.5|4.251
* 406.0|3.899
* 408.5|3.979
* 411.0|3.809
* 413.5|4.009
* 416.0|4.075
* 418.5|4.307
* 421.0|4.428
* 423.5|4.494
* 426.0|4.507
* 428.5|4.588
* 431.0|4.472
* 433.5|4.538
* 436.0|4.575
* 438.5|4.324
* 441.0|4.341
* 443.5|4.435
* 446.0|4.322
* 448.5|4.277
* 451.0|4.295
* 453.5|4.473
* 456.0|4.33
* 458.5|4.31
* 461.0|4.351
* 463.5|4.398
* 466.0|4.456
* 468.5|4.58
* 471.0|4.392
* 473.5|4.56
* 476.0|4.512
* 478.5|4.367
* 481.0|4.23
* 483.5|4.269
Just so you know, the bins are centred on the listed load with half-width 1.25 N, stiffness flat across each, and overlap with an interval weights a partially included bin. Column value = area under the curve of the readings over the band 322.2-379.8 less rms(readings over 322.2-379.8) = 271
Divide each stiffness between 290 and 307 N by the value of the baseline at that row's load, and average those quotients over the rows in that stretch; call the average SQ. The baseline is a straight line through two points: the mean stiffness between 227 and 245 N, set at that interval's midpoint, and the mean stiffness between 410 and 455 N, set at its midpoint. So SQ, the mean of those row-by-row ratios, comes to 1.04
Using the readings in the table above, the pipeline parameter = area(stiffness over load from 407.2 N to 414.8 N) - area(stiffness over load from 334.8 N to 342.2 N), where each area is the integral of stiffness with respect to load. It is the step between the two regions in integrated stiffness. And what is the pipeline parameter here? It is 1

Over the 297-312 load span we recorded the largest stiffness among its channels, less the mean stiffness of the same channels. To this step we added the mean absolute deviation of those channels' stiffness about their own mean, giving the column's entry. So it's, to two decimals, 0.17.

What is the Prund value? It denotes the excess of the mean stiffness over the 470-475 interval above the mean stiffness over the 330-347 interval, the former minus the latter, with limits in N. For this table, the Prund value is 0.5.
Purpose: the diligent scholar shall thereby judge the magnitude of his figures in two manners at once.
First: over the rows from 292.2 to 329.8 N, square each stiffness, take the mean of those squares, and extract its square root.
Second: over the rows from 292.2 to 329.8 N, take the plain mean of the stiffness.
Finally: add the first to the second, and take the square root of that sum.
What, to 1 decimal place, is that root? 3.3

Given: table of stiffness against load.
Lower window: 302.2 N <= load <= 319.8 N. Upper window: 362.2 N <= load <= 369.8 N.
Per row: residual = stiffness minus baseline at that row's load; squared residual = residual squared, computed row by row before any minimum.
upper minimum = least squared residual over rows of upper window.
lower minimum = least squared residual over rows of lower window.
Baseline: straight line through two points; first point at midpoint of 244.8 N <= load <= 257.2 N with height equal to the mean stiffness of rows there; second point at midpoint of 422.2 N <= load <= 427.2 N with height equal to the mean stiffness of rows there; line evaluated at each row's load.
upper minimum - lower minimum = 0.11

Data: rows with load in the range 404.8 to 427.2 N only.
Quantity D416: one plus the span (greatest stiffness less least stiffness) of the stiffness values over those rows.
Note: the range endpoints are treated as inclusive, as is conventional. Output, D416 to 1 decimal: 1.7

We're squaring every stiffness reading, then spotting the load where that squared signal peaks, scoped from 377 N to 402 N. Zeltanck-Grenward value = 381.0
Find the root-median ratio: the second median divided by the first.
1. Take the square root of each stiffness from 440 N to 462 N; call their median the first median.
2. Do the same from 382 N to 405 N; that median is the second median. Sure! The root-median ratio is 1.04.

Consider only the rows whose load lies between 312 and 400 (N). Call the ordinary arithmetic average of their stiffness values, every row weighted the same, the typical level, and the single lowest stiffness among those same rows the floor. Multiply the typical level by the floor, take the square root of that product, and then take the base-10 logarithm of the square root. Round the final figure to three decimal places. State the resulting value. 0.603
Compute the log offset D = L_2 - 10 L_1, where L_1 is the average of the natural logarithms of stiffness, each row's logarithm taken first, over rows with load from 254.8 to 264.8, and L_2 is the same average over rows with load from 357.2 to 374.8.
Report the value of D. -16.1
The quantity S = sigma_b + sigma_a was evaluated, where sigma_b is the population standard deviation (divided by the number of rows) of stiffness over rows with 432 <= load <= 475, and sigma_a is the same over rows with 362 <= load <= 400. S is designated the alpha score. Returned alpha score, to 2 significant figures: 0.43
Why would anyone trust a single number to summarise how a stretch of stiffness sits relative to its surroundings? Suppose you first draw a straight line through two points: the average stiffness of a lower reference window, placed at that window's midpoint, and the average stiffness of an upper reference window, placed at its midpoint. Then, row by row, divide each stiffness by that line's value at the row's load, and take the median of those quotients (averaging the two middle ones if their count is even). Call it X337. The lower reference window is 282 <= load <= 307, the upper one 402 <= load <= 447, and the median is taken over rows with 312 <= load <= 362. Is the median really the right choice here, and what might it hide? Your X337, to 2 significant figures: 0.94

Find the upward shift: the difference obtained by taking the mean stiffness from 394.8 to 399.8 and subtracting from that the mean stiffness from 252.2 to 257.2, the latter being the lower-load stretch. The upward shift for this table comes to -1.4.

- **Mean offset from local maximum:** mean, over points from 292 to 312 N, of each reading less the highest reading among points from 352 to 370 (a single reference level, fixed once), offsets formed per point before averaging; 0.3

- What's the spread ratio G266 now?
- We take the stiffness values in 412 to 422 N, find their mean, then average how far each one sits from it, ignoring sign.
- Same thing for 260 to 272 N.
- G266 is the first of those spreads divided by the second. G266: 1.9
